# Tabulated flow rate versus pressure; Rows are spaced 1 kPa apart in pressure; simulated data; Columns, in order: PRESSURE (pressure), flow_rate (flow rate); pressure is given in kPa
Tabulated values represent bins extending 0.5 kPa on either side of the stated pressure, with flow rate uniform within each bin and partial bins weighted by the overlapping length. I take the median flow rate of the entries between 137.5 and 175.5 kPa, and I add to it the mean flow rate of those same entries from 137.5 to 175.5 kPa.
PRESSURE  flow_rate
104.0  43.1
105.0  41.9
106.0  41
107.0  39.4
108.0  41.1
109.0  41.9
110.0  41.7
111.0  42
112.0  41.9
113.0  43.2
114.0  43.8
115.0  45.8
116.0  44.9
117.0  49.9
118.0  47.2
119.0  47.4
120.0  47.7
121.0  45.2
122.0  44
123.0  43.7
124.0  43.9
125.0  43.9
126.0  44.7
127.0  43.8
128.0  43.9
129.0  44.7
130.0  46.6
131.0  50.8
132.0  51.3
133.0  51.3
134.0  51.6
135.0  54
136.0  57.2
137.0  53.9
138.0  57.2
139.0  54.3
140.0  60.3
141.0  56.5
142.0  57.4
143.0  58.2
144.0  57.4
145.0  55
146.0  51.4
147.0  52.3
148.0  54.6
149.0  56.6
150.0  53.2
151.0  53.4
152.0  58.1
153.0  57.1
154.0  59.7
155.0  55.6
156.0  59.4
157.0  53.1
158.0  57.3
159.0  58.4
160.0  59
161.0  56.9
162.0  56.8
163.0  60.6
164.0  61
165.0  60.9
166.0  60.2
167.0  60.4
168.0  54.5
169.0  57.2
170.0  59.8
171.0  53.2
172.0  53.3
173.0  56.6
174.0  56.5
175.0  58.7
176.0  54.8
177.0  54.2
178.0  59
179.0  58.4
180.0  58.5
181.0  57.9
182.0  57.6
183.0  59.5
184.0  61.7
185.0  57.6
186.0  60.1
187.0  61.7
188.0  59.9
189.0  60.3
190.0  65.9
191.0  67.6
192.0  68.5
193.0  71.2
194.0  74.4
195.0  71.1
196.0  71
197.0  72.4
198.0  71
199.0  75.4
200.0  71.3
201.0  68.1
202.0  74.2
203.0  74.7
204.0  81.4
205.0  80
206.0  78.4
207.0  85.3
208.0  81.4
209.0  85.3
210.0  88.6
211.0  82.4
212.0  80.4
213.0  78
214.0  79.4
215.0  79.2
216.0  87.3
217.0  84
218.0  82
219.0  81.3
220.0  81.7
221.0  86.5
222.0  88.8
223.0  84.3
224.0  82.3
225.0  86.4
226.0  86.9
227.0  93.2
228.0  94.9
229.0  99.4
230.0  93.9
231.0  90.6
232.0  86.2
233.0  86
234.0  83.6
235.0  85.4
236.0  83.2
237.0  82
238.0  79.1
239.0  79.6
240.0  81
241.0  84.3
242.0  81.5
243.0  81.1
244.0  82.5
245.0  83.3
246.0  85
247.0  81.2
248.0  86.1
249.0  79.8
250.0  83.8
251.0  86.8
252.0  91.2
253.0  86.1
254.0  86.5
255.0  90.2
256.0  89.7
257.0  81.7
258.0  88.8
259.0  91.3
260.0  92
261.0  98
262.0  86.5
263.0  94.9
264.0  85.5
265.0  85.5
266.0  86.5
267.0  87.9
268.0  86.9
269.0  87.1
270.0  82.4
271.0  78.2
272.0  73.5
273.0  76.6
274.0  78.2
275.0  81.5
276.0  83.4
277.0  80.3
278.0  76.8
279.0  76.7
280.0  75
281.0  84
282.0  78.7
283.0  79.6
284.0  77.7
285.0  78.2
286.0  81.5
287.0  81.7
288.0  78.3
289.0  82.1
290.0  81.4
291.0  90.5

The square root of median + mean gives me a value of 10.7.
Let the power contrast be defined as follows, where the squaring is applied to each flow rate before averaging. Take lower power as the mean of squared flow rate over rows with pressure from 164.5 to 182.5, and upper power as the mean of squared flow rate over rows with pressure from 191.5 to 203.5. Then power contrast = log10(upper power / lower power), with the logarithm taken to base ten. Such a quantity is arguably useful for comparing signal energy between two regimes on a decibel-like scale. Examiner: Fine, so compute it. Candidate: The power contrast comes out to 0.20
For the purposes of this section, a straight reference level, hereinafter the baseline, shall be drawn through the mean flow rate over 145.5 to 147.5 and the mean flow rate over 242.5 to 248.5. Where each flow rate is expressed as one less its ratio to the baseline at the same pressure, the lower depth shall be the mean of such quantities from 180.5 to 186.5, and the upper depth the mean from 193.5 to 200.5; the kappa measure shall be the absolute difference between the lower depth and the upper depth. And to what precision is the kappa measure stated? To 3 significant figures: 0.138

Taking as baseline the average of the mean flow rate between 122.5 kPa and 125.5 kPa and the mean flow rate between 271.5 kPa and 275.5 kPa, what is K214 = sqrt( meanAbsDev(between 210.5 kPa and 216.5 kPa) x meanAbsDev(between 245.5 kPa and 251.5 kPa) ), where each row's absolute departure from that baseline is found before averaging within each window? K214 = 22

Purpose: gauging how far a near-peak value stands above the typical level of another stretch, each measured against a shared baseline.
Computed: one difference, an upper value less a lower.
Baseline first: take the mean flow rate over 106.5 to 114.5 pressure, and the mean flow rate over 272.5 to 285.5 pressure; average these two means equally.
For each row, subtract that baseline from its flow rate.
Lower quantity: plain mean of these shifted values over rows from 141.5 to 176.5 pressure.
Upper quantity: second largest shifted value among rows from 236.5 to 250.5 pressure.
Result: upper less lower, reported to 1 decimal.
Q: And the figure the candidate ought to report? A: 28.2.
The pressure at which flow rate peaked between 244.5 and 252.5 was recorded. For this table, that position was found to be 252.0 kPa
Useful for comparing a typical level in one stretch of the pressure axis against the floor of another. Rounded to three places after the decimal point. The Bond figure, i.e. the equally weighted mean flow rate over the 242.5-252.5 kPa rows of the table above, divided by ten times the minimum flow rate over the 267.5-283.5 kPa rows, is 0.114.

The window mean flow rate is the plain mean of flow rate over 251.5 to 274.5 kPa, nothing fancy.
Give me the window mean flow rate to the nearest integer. 86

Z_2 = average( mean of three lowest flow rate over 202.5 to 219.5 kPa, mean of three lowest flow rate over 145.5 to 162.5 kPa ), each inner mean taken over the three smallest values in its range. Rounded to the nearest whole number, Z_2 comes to 65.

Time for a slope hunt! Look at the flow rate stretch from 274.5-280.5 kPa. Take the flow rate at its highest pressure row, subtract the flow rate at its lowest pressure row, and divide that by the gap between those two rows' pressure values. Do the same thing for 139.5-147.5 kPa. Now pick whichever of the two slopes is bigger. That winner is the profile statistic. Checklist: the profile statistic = -1.1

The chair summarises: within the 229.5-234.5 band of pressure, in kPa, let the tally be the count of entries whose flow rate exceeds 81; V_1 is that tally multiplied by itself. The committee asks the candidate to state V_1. 25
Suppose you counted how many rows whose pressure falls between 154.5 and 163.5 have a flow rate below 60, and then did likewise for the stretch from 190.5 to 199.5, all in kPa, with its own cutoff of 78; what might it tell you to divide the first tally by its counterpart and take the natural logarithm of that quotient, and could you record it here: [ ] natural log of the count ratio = -0.12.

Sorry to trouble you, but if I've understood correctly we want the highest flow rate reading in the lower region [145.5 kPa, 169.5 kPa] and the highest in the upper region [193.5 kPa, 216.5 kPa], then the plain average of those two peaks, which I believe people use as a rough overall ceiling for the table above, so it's 74.8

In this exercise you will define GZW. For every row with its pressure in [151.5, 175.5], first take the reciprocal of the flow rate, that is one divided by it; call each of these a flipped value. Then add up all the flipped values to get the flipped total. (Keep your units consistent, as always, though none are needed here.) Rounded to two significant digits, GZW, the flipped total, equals 0.42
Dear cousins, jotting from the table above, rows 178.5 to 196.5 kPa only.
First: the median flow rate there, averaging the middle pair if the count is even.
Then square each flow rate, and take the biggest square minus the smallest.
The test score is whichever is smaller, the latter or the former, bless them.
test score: 61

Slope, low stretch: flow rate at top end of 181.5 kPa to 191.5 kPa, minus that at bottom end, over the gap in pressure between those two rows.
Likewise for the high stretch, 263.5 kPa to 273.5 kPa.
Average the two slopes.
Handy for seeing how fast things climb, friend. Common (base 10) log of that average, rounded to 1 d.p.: -1.2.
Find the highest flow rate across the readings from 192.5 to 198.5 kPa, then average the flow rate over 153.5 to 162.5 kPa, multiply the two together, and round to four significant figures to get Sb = 4267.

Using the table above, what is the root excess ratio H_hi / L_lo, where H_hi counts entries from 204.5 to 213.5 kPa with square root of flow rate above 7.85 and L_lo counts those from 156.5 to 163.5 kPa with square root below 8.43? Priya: 1.3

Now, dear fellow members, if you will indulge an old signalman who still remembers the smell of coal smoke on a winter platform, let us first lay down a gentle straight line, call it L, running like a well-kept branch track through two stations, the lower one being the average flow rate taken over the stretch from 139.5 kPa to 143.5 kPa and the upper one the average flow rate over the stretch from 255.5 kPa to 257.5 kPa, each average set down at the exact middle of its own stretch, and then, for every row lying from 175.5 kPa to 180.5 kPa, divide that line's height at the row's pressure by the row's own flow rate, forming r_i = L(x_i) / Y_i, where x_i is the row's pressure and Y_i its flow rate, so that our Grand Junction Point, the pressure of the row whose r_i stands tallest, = 177.0 kPa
